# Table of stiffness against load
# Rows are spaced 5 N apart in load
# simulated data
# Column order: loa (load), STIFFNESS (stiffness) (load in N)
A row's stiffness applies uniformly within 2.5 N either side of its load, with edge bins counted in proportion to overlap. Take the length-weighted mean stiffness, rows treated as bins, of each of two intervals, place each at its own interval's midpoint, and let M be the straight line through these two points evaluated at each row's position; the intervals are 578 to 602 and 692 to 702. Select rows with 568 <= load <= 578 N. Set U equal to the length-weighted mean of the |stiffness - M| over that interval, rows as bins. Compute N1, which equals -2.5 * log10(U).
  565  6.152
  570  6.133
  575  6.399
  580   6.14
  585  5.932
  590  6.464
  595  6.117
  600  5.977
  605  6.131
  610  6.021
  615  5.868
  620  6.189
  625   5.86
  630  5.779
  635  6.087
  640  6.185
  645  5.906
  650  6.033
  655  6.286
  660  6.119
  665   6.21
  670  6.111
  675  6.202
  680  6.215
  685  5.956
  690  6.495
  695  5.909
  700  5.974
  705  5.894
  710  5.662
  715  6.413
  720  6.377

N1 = 2.17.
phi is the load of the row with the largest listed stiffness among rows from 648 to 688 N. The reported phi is 655 N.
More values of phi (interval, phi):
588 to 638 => 590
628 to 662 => 655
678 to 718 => 690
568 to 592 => 590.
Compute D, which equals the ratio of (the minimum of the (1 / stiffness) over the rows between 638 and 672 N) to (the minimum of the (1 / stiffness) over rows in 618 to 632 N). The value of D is 0.98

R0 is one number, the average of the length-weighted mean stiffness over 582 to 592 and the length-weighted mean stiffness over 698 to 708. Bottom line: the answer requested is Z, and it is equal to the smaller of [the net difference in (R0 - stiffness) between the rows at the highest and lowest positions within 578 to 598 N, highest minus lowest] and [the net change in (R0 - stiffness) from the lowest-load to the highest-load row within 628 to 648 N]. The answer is -0.1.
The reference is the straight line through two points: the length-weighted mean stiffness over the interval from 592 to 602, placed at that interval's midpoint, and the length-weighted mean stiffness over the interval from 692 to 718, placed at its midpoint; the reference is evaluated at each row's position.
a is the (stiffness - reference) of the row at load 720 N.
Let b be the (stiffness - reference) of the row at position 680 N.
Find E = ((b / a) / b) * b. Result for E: 0.52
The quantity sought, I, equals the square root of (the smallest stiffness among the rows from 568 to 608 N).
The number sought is 2.436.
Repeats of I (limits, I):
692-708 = 2.428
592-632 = 2.404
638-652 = 2.430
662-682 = 2.472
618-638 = 2.404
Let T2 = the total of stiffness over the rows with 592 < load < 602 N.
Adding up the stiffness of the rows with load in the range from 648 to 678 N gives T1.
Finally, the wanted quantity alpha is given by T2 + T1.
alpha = 49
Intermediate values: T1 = 37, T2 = 12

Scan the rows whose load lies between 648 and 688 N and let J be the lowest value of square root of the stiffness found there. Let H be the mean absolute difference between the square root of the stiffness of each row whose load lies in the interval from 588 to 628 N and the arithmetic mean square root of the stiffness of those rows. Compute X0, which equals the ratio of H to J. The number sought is 0.0122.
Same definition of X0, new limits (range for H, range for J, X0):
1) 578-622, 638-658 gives 0.0106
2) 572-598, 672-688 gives 0.0145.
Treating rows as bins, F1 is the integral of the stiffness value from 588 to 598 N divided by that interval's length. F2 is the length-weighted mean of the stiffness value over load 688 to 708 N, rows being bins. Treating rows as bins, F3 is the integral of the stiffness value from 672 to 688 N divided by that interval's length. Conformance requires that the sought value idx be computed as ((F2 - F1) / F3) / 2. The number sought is -0.018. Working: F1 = 6.27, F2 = 6.05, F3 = 6.14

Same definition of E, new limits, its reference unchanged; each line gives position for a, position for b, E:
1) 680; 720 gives 1.93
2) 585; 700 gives 0.12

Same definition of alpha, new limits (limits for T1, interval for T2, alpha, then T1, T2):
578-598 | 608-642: 67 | 25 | 42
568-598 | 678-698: 62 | 37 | 25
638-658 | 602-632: 60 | 24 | 36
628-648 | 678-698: 49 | 24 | 25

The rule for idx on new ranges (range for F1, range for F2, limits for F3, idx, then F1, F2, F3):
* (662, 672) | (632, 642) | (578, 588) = -0.004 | 6.16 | 6.12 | 6.05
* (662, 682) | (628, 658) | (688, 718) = -0.011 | 6.18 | 6.05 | 6.06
